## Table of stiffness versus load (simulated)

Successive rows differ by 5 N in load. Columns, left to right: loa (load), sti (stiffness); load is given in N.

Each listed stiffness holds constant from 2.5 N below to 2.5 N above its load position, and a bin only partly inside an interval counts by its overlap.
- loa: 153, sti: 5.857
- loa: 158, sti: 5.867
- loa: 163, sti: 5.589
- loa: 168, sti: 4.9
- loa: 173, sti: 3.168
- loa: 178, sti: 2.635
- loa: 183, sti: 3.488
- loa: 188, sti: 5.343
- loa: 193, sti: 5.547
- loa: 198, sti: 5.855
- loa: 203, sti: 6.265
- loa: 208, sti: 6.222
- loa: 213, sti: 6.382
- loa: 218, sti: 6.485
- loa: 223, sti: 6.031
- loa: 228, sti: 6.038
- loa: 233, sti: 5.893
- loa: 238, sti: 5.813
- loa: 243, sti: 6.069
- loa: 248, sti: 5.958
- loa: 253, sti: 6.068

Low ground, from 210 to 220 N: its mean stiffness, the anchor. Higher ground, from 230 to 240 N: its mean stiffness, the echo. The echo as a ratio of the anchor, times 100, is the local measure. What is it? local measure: 91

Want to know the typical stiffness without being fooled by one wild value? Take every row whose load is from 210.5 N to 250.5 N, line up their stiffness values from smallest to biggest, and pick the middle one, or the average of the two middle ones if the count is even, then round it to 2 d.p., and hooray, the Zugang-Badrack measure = 6.03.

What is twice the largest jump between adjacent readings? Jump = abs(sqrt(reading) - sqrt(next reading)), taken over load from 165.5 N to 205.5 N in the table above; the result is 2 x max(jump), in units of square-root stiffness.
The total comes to 0.89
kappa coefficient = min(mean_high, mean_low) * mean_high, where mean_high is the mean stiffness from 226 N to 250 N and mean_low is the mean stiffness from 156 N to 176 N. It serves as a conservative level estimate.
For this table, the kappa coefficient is 29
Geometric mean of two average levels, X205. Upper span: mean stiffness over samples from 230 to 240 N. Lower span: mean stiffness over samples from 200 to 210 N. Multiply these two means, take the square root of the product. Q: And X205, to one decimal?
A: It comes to 6.0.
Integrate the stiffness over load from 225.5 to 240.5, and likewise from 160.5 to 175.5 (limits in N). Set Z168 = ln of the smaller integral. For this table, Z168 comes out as 4.22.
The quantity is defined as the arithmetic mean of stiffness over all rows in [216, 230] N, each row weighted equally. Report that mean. 6.2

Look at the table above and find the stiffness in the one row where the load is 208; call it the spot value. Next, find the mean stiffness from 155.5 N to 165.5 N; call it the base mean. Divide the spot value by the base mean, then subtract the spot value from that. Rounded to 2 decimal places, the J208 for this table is -5.14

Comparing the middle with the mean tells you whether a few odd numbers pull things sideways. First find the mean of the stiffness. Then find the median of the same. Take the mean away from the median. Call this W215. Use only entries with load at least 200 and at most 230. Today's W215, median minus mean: 0.01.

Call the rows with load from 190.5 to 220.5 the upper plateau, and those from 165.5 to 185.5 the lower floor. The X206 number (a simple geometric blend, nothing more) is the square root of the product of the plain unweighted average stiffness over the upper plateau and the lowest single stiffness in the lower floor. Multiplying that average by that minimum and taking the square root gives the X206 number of 4.02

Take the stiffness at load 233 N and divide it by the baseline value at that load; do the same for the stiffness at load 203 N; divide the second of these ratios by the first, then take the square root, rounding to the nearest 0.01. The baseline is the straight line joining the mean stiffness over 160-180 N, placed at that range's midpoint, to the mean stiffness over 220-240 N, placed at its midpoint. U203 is 1.12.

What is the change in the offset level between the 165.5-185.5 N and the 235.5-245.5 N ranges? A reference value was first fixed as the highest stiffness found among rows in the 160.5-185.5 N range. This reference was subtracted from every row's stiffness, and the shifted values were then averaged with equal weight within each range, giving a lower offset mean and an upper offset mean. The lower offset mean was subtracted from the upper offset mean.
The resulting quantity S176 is 2.4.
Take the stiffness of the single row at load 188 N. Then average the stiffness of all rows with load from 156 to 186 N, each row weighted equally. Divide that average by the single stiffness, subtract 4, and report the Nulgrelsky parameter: -3.20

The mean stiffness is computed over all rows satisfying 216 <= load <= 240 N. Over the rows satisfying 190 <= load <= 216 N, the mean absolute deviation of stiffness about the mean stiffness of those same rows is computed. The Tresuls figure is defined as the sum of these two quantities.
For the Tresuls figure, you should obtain 6.33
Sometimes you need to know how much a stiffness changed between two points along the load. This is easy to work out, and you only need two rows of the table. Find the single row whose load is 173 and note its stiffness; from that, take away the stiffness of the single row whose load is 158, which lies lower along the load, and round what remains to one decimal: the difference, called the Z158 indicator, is -2.7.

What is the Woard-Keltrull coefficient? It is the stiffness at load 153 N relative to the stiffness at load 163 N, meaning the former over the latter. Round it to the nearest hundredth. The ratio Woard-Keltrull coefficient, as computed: 1.05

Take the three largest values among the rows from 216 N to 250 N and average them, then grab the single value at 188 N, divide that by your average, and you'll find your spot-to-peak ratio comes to 0.86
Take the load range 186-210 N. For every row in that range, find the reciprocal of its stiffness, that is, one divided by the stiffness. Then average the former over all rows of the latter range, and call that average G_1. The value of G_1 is 0.172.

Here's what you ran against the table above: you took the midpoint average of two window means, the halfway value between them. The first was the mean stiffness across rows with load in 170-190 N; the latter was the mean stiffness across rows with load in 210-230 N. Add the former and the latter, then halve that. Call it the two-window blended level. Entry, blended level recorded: 4.9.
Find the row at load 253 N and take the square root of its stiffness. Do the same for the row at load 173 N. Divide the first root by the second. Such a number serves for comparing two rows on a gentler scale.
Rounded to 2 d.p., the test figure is 1.38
